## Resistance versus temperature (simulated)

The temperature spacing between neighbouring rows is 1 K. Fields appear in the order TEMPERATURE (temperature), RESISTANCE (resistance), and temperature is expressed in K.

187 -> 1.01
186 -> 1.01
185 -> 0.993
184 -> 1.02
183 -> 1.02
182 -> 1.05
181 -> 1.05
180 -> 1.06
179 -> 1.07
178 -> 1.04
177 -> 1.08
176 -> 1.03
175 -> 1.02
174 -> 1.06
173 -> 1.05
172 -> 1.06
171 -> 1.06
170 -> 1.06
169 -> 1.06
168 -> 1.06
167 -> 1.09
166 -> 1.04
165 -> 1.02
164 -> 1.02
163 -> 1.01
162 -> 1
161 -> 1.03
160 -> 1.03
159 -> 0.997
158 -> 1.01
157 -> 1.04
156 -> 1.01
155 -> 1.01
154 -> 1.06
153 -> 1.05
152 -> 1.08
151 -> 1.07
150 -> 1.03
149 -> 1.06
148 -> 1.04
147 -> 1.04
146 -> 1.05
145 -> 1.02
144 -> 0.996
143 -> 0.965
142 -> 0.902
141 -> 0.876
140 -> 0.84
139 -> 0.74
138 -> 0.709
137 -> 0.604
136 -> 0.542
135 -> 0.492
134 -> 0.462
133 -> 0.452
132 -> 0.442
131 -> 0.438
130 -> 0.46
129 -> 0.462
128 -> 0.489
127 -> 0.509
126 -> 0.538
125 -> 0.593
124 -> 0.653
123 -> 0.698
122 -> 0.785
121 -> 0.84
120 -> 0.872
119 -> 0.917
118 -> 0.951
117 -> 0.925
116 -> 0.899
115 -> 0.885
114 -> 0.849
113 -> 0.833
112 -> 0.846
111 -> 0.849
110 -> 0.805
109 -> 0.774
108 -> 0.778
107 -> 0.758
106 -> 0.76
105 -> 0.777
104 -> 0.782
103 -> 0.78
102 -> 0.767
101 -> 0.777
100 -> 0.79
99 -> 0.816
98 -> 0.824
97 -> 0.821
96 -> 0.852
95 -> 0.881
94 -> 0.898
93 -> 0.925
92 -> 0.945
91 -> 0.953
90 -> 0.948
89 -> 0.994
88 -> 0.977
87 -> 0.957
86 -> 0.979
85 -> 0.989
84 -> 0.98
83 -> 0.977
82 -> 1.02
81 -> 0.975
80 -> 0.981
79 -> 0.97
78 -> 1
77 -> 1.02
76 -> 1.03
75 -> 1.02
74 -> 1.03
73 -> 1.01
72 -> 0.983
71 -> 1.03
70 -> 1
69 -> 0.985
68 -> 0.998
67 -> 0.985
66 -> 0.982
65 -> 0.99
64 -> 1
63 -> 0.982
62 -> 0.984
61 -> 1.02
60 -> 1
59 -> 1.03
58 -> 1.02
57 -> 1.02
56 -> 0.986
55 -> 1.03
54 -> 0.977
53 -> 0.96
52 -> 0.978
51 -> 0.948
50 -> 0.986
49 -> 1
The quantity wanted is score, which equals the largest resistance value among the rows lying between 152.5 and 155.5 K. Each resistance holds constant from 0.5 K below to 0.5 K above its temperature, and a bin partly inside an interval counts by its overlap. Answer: 1.06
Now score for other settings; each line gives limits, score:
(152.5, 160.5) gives 1.06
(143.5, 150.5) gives 1.06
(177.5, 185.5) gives 1.07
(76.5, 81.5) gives 1.02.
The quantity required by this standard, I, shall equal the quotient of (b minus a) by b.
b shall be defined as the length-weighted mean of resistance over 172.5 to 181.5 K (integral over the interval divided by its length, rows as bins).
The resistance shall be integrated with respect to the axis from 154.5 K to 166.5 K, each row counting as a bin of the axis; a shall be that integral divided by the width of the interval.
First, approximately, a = 1.02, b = 1.05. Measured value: 0.0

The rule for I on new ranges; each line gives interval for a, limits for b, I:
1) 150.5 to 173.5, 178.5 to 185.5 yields 0.0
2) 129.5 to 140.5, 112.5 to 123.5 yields 0.3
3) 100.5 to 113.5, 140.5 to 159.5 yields 0.2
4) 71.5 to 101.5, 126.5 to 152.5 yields -0.2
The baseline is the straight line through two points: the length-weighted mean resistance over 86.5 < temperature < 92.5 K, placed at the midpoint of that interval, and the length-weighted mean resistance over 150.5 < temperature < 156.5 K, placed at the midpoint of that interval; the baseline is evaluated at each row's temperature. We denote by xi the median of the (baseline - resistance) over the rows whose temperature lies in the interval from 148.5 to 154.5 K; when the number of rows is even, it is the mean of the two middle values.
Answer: -0.02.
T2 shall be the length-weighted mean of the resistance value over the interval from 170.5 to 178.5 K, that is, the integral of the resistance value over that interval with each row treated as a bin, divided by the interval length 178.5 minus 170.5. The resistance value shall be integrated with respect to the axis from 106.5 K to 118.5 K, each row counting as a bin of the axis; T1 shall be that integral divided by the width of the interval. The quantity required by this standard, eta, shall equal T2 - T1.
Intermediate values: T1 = 0.85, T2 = 1.05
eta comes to 0.20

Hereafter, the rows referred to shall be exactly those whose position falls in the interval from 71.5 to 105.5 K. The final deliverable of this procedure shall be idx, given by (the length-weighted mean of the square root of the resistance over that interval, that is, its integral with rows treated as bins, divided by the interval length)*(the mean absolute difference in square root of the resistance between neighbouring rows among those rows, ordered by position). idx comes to 0.0087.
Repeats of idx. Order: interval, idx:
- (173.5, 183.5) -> 0.0122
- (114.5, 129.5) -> 0.0200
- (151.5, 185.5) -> 0.0093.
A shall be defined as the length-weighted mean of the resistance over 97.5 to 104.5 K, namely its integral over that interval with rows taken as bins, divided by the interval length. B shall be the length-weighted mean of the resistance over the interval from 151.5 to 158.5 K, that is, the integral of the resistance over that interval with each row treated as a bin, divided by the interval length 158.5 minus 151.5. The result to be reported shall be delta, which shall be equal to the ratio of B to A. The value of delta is 1.31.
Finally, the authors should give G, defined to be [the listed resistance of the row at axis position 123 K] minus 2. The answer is -1.30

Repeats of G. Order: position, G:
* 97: -1.18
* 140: -1.16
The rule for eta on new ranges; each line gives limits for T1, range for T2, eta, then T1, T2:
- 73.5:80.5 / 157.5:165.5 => 0.01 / 1.01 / 1.01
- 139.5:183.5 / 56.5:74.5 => -0.02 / 1.03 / 1.00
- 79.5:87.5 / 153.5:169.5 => 0.05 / 0.98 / 1.03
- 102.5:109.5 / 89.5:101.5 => 0.10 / 0.77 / 0.87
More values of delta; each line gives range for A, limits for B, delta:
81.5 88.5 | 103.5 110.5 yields 0.79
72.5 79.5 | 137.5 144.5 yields 0.85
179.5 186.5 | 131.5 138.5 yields 0.51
